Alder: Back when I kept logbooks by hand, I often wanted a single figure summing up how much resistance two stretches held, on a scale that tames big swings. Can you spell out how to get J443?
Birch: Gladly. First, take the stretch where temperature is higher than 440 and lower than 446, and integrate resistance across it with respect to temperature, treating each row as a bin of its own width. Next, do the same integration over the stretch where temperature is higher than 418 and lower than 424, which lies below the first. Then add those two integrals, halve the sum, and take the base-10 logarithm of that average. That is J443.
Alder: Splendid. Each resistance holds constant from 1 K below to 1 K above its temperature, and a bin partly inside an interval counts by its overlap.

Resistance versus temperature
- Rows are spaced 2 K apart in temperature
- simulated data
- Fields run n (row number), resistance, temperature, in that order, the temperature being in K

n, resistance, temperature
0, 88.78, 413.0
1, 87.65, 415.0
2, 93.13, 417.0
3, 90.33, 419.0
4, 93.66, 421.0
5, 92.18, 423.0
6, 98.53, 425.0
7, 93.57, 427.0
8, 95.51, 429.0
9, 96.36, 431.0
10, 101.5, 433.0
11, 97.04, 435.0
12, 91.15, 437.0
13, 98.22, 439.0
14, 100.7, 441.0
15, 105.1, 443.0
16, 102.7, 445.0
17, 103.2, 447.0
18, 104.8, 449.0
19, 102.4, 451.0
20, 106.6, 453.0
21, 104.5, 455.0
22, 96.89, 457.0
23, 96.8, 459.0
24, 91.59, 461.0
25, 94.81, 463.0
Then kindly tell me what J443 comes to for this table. 2.77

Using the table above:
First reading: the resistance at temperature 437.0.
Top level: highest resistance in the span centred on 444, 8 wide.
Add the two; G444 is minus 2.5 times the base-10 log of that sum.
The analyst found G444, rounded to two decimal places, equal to -5.73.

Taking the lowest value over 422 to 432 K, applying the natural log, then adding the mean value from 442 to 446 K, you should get 108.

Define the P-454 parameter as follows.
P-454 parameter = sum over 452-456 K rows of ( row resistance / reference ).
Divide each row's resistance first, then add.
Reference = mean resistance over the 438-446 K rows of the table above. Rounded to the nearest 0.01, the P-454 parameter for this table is 2.08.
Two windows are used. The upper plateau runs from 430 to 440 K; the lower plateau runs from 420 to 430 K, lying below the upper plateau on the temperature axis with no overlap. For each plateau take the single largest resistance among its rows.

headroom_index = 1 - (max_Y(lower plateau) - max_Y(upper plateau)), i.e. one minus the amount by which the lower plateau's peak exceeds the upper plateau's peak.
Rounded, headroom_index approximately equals 4.0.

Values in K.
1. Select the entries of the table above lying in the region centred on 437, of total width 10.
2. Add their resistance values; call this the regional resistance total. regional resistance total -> 489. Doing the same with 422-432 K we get 476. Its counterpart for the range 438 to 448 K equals 510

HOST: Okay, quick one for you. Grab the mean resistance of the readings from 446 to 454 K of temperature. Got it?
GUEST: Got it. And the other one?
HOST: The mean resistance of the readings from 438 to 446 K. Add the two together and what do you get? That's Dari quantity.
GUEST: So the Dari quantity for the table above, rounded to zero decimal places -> 206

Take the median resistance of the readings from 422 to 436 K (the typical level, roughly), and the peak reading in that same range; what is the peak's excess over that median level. 5.1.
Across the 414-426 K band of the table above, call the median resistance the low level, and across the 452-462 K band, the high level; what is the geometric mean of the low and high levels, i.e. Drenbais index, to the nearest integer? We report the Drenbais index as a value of 95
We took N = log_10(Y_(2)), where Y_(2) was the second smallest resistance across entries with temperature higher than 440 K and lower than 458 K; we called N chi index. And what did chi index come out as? 2.00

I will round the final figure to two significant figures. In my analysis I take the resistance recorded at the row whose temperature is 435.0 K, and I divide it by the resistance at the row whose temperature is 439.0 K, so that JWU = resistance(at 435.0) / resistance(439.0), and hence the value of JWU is 0.99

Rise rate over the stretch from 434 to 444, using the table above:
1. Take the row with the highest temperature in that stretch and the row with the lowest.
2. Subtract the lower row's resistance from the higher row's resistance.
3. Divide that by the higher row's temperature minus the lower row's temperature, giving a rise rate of 1.0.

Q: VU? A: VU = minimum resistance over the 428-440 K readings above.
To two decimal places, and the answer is 91.15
